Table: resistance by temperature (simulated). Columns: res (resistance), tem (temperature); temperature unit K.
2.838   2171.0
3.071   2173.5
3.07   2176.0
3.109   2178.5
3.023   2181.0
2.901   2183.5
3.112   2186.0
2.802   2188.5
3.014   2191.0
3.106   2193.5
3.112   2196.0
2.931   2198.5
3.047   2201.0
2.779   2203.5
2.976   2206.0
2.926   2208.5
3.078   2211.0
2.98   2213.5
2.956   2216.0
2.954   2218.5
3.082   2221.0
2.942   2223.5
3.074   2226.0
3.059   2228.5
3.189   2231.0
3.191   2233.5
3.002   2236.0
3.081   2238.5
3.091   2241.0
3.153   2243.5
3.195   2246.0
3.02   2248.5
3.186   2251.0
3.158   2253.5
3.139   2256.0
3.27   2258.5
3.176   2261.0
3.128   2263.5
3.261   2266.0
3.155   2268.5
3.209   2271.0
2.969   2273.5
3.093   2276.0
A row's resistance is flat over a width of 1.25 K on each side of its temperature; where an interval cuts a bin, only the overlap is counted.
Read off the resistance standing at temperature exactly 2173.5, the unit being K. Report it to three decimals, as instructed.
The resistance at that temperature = 3.071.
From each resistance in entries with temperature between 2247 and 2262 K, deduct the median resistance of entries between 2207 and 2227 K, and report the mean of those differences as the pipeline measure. 0.19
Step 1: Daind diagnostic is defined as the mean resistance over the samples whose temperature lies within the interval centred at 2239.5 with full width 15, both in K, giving 3.12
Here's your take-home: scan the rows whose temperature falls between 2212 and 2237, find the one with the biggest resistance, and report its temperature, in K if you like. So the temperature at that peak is 2233.5 K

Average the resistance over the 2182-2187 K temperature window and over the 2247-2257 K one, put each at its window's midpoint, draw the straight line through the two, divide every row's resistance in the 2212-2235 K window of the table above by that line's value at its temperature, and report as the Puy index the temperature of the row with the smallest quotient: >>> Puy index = 2223.5 K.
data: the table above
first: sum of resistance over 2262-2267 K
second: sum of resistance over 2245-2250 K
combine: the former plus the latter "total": 12.6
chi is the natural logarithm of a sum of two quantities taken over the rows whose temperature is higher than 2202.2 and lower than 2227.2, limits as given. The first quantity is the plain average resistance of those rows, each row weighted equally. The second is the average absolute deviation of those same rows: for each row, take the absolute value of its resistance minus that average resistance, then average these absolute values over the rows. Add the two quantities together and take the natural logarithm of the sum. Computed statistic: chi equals 1.11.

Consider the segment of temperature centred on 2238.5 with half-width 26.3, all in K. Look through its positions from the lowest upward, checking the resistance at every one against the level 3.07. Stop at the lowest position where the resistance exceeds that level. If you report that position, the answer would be 2221.0 K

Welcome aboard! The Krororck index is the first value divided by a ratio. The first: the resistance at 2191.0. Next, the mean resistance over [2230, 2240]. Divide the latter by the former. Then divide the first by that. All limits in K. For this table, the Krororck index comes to 2.9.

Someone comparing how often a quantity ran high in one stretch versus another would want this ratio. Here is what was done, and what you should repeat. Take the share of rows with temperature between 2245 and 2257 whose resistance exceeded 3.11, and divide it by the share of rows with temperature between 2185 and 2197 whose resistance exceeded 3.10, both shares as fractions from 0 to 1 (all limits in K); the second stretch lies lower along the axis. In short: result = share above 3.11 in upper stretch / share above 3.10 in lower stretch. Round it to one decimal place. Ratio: 1.3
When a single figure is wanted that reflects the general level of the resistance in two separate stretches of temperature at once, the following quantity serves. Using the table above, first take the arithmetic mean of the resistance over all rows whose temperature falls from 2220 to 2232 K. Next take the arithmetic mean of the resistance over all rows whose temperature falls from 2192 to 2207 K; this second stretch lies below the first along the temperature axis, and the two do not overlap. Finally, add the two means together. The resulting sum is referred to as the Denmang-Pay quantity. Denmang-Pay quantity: 6.06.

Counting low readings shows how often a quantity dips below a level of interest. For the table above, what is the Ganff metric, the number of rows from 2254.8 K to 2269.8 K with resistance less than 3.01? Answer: 0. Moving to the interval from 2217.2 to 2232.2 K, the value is 2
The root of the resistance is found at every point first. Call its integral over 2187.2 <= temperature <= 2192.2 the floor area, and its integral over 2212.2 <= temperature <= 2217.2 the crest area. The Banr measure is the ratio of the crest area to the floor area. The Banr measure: 1.01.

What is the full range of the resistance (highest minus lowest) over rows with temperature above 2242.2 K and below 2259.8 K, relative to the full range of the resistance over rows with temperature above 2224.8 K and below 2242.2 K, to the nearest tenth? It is 1.3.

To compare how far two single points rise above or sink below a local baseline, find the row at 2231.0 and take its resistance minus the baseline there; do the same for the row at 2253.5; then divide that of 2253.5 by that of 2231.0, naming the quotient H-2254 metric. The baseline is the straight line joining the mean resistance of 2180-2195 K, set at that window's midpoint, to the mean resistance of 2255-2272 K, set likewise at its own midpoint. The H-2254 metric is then -0.1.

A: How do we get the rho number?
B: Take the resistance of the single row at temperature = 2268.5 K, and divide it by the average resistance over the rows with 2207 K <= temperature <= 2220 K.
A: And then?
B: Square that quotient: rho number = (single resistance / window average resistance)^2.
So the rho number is 1.12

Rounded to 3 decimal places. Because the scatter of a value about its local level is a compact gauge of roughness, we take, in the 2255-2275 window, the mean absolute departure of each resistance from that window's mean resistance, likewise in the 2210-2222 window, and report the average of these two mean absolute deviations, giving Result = 0.061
